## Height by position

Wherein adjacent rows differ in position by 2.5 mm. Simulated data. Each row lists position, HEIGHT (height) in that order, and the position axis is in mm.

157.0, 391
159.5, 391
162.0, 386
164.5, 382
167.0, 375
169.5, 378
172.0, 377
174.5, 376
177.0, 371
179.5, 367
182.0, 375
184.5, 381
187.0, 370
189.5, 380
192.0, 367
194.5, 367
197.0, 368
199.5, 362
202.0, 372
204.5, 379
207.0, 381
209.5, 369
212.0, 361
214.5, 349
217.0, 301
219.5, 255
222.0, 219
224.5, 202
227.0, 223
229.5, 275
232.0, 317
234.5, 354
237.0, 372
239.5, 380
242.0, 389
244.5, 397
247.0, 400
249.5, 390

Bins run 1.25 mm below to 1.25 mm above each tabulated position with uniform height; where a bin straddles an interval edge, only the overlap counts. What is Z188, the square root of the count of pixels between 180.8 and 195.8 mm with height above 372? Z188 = 1.7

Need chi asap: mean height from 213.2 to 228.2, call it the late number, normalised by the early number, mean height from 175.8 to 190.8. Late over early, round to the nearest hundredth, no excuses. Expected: 0.69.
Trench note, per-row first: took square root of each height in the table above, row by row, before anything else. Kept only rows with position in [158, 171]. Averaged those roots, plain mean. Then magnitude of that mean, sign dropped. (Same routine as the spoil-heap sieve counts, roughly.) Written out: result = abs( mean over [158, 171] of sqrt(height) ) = 19.6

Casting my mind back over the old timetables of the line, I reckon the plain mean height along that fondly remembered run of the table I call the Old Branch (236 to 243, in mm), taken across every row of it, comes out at 380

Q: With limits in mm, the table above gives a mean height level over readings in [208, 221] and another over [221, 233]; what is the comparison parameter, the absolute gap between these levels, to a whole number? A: 80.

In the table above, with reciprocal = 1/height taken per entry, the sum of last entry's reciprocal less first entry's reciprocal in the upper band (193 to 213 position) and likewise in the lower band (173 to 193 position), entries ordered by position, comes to 0.0001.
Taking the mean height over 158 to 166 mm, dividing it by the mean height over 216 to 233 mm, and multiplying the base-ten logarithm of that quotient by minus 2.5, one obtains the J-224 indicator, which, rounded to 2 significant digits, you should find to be -0.45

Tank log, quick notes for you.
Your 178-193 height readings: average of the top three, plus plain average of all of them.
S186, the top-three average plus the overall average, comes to 752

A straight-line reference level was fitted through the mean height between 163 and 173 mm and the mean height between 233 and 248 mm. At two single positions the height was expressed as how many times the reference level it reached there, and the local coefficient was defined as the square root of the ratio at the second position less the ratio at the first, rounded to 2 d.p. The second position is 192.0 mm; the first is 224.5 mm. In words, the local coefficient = 0.66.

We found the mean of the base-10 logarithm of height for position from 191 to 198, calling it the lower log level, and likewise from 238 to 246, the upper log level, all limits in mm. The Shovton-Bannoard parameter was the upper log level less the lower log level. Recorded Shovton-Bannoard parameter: 0.02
